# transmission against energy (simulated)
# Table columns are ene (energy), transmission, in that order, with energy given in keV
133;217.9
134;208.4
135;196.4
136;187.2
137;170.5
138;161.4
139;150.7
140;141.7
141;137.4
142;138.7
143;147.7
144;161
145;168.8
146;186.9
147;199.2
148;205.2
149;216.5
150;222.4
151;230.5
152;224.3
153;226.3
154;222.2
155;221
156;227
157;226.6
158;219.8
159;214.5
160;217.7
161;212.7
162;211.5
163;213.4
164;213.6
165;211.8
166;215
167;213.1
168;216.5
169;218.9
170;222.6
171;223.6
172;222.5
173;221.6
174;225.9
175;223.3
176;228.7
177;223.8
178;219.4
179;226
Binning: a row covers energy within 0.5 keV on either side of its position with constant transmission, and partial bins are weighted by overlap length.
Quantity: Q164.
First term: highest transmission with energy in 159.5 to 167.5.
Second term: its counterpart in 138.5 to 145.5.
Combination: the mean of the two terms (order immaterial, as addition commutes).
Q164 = 193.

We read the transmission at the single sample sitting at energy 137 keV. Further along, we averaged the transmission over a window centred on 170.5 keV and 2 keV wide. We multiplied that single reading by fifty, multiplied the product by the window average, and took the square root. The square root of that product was 1379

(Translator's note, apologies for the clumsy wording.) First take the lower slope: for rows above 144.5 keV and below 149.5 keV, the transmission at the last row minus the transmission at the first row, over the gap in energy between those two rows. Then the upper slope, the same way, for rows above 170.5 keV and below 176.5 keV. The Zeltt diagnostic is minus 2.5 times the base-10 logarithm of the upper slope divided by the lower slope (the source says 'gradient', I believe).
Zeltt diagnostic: 2.7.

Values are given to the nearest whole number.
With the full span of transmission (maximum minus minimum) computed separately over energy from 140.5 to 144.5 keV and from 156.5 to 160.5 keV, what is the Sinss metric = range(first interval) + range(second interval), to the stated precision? 36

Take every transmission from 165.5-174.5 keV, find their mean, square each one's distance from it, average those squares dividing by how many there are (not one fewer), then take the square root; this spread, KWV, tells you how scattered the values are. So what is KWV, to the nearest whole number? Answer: 4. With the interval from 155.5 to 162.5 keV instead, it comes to 6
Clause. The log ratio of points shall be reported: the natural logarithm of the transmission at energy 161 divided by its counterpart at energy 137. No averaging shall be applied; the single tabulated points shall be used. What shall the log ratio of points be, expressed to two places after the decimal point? 0.22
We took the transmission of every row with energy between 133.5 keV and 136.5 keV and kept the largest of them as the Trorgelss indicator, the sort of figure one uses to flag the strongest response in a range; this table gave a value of 208.4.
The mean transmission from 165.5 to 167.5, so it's 214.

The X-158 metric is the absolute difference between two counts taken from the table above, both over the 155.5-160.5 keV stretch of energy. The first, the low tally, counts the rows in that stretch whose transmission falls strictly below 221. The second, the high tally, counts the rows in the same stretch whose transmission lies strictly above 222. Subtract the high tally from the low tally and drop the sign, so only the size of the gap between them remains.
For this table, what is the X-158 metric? 1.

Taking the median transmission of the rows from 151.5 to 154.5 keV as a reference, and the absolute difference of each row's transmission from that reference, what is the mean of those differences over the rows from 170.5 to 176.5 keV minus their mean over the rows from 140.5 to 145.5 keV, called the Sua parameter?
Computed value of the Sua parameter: -72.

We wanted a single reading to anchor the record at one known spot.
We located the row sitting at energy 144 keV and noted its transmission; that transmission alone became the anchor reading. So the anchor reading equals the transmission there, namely 161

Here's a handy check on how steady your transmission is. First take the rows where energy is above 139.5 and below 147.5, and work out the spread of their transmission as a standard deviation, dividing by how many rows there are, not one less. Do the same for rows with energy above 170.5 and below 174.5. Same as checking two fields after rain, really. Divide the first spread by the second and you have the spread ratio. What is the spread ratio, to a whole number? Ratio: 14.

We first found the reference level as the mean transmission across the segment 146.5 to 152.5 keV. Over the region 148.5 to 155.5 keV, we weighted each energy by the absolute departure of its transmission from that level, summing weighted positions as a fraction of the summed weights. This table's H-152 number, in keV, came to 152.2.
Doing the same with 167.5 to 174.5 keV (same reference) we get 171.9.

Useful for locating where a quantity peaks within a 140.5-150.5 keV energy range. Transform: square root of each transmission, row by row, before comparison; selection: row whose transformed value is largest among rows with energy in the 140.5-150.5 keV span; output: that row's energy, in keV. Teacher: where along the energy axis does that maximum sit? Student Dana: 150 keV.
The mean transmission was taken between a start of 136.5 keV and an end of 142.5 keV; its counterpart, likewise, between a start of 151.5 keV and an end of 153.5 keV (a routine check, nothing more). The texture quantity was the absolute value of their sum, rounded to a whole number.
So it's 375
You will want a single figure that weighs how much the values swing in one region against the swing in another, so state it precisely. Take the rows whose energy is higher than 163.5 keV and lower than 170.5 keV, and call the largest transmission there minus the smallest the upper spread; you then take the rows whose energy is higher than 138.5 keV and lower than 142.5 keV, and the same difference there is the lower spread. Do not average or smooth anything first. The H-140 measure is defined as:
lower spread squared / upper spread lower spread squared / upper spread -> 16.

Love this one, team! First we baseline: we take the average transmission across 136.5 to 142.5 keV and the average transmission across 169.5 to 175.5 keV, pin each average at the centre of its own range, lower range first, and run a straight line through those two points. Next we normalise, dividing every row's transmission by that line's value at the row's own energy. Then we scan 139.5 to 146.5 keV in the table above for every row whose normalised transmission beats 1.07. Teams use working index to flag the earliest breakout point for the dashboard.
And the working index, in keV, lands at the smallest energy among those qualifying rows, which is 146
